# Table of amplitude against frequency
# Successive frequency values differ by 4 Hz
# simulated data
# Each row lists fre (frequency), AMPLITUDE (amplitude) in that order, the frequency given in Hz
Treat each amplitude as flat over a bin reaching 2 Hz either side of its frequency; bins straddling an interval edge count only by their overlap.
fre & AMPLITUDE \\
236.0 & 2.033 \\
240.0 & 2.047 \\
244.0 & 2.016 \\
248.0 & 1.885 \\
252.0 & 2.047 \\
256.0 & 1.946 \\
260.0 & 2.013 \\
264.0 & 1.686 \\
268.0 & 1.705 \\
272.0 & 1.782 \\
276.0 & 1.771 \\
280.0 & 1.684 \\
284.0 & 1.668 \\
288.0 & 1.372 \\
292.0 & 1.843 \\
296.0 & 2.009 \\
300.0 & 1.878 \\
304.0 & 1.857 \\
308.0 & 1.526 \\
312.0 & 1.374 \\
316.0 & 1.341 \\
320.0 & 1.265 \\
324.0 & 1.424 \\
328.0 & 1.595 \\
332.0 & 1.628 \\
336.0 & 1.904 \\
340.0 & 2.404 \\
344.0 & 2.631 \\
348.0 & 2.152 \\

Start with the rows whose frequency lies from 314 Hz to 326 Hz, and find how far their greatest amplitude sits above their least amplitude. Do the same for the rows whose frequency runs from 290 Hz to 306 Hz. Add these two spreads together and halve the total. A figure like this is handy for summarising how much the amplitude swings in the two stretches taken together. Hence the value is 0.16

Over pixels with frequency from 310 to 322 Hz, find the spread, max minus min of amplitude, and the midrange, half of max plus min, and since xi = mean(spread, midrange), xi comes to 0.71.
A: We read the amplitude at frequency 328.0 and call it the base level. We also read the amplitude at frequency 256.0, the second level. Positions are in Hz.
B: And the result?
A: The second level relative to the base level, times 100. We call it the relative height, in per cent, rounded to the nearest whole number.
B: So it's 122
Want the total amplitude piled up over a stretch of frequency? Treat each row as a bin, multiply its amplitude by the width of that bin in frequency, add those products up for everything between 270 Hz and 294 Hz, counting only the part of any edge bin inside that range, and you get 40.5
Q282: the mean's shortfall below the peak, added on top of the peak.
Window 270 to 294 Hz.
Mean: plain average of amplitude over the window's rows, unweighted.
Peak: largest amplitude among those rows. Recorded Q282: 2.00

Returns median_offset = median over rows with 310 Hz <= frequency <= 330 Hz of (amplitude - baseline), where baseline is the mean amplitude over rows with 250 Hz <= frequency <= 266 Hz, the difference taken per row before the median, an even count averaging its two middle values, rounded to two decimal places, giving -0.55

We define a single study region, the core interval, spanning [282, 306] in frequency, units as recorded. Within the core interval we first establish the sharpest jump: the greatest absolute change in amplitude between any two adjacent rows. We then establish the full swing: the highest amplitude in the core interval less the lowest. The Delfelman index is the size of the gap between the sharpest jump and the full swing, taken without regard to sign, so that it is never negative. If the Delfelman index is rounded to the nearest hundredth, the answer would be 0.17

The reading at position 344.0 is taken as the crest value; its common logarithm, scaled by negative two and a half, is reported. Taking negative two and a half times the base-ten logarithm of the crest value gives -1.1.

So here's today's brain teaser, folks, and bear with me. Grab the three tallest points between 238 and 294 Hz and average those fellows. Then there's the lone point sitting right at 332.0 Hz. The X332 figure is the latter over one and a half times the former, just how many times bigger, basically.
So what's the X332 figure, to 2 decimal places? 0.53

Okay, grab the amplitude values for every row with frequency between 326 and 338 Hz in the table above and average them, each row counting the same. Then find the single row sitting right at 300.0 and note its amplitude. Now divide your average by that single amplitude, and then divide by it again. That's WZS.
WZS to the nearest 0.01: 0.48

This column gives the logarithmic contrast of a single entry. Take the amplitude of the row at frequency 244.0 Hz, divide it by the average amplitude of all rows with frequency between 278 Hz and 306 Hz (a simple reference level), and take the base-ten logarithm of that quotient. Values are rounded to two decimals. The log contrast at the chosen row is 0.06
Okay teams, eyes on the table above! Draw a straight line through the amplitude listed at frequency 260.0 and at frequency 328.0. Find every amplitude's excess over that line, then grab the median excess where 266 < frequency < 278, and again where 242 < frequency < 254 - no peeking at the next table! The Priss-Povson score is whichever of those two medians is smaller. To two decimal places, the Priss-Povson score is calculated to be -0.16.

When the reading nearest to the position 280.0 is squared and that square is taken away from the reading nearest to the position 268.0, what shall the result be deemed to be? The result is -1.1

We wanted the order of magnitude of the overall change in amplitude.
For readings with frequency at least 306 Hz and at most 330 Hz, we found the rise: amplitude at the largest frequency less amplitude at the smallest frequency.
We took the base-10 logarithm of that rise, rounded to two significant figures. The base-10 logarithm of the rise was -1.2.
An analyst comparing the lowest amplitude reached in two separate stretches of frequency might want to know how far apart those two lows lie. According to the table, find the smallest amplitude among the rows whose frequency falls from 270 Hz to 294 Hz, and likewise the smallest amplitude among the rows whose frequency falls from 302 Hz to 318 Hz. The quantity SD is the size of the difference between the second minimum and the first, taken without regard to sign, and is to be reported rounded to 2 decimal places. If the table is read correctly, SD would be 0.03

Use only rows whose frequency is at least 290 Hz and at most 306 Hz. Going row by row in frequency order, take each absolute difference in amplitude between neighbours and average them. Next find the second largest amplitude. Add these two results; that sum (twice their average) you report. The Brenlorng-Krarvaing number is 1.98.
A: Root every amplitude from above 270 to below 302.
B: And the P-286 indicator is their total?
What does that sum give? 10.57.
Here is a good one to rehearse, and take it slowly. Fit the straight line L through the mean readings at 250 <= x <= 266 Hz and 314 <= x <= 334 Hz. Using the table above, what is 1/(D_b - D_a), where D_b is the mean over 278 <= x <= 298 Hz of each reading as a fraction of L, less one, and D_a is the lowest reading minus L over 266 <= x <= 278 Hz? 6.5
